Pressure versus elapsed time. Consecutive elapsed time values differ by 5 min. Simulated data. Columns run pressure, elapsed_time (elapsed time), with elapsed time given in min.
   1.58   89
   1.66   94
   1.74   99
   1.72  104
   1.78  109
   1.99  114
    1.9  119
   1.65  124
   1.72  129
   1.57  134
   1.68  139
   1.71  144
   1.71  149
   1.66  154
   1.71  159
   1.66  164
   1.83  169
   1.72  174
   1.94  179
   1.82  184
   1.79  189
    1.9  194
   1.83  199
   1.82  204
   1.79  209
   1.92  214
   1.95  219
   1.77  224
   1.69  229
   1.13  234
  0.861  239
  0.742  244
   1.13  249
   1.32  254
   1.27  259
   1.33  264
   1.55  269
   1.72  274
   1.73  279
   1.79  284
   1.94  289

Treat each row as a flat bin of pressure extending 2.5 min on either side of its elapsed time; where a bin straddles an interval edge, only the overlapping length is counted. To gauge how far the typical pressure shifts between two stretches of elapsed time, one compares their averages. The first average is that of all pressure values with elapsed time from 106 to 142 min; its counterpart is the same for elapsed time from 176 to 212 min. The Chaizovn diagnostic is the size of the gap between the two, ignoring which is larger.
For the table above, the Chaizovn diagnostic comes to 0.1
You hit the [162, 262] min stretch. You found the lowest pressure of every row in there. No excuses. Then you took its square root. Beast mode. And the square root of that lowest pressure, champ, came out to 0.86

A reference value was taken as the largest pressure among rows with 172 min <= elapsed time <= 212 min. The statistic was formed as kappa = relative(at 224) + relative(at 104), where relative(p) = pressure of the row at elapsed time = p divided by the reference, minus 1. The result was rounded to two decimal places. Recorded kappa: -0.20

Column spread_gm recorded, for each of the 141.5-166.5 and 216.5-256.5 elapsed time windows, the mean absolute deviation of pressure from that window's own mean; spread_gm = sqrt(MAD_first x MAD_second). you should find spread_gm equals 0.093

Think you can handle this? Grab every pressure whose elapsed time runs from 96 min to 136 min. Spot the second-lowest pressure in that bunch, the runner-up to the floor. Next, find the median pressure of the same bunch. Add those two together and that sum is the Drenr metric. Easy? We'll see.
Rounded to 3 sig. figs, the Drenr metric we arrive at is 3.38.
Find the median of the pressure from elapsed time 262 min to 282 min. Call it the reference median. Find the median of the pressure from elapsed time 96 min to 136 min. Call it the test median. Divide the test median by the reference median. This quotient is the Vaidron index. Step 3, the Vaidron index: 1.1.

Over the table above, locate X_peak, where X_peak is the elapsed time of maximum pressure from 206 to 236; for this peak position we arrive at 219 min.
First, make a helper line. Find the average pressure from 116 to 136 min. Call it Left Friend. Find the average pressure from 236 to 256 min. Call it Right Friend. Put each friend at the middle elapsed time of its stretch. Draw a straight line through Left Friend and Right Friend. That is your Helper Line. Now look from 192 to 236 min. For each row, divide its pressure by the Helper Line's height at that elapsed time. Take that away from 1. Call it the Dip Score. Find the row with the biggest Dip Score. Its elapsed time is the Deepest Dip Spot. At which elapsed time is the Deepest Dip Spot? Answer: 234 min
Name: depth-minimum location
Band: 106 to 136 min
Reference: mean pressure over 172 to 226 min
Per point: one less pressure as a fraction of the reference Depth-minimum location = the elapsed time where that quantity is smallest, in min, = 114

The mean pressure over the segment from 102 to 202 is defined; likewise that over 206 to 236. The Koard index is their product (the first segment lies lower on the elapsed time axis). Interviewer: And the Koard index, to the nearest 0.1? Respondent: 3.0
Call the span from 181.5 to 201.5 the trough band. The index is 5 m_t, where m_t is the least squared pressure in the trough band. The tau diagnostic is 16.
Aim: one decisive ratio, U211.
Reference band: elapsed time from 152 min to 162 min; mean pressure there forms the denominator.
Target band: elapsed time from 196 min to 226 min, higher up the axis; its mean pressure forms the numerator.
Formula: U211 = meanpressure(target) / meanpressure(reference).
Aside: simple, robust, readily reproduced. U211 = 1.10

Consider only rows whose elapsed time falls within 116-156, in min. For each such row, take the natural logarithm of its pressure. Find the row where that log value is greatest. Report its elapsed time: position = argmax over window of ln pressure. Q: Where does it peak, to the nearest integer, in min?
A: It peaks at 119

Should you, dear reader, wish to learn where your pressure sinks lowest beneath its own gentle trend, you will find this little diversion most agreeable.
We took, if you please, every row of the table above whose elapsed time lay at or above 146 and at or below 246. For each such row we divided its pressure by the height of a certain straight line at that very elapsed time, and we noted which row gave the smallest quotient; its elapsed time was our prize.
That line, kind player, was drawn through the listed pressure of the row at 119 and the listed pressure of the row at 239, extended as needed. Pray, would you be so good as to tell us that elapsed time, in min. 244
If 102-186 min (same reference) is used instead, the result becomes 104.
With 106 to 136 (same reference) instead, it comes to 134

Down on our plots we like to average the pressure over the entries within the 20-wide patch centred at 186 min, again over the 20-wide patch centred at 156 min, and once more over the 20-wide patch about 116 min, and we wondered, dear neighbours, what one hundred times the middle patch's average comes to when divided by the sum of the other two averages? 46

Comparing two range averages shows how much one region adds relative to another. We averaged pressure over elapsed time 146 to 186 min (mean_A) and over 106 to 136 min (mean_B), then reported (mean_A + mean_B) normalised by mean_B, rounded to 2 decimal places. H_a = 1.99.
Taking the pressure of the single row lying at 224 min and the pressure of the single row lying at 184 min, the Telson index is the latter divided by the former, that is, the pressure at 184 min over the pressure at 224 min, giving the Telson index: 1.0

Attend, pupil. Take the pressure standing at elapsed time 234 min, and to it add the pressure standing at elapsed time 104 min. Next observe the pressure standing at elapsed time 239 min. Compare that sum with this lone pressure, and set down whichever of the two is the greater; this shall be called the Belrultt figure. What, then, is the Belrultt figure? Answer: 2.85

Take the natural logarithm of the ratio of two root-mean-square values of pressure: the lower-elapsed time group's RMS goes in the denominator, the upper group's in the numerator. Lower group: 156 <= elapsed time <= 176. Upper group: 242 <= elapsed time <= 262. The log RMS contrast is -0.4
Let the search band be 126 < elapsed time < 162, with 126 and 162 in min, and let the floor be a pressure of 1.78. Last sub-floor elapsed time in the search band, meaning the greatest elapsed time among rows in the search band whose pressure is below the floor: 159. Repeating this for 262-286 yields 279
